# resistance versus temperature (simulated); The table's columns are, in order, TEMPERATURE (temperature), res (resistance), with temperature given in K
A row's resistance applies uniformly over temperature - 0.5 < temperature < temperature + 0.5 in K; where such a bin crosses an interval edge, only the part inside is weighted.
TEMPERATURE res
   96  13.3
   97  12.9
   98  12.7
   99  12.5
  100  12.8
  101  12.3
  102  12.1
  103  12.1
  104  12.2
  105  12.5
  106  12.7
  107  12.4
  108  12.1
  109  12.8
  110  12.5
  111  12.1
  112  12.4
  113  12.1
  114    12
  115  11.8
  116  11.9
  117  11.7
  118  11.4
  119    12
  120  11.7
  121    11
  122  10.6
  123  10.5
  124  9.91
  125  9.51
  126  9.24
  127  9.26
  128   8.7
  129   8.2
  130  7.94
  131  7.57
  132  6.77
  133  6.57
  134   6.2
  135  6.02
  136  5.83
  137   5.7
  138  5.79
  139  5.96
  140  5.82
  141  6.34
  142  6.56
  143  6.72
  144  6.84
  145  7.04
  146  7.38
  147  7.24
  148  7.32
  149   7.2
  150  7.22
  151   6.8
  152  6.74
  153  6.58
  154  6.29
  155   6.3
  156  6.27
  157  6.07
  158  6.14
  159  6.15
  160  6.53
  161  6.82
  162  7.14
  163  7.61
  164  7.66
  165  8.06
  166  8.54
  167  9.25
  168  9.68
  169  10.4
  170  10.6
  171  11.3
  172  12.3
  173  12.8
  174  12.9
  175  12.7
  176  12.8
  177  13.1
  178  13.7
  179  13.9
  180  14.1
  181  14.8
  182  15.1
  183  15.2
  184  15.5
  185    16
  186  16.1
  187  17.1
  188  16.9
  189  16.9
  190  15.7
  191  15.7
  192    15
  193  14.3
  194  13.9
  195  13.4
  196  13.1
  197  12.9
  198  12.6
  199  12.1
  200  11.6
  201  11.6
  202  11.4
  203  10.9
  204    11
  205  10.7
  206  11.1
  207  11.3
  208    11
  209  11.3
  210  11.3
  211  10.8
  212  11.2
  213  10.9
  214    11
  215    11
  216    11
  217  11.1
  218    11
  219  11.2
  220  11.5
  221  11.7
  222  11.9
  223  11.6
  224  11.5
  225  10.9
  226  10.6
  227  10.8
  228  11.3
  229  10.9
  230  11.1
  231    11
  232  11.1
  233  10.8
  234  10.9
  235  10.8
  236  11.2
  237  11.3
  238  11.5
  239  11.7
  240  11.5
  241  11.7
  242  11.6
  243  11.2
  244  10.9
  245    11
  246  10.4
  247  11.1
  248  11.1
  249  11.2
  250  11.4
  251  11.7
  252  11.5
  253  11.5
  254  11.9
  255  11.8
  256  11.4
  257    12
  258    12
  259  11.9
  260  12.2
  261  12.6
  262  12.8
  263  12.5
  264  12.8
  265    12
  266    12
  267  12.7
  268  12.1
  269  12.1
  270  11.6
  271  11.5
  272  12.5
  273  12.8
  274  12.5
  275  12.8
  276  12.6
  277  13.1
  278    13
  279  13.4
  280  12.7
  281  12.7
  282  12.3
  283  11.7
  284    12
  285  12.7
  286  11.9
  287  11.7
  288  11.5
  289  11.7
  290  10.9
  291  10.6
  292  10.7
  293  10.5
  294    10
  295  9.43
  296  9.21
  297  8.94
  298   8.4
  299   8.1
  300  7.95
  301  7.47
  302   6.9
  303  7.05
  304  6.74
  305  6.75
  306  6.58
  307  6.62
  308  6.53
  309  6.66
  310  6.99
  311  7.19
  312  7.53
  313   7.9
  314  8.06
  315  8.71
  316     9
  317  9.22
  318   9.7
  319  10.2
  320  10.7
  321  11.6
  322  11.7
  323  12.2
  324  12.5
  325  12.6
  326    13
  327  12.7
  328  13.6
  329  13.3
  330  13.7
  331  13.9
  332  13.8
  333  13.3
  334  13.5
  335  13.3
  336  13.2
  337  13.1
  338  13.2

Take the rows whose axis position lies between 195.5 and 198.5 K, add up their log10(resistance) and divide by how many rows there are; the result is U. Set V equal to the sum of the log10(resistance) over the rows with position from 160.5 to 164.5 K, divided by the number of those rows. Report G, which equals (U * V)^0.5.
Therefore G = 0.98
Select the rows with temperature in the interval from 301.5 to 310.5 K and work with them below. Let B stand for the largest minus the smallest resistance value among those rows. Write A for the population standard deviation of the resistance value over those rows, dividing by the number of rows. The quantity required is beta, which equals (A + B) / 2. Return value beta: 0.35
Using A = 0.17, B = 0.5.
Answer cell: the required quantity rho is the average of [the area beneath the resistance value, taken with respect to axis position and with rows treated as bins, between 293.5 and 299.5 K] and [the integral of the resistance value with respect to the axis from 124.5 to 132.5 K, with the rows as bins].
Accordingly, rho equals 61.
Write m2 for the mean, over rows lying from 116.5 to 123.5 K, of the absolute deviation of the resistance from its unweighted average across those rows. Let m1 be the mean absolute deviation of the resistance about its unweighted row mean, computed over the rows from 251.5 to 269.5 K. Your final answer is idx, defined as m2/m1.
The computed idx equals 1.5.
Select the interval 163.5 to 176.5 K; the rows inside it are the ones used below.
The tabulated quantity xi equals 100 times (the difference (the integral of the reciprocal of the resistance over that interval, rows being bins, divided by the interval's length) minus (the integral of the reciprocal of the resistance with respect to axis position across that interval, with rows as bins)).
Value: -116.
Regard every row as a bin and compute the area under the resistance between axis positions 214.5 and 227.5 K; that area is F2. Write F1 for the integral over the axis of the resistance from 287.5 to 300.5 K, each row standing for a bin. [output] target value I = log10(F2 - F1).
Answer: 1.25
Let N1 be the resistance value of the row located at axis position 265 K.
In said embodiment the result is 12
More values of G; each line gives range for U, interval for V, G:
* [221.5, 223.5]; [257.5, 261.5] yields 1.08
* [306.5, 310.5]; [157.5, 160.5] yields 0.81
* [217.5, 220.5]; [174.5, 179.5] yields 1.09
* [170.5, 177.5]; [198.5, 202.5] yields 1.08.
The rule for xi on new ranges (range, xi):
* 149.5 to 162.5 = -184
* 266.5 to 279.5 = -96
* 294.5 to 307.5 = -158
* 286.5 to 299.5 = -120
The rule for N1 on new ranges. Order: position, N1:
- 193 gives 14.3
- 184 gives 15.5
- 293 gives 10.5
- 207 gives 11.3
